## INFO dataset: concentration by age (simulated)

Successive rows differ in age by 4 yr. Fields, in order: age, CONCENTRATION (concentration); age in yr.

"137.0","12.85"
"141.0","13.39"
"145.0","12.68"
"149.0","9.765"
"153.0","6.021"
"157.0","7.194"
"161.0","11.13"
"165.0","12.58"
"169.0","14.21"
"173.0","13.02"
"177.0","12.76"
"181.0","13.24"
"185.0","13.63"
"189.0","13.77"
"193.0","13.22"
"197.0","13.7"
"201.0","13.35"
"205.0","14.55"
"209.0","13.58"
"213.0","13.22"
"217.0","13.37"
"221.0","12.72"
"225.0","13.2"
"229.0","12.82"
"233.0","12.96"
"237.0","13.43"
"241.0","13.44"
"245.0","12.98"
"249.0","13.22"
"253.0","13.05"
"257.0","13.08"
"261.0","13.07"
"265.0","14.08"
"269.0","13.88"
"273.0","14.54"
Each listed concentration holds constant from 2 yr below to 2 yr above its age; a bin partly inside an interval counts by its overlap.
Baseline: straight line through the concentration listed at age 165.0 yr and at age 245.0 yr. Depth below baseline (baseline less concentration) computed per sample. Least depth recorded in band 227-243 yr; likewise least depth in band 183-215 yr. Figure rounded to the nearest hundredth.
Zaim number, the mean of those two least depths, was -1.13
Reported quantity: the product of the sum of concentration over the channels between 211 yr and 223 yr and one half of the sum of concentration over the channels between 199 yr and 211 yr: 815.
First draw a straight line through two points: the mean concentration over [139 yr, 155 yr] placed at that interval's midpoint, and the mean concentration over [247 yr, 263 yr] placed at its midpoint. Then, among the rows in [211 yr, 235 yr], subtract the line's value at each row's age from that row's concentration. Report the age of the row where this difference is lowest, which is 229.0 yr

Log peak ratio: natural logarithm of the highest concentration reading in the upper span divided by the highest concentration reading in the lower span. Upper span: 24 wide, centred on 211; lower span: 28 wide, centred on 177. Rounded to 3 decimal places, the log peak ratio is 0.024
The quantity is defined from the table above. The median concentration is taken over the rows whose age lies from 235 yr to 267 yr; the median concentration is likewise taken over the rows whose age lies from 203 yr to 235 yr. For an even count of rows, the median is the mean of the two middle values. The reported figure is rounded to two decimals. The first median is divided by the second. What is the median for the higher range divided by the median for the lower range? 1.00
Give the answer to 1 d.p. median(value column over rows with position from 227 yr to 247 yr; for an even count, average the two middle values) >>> 13.0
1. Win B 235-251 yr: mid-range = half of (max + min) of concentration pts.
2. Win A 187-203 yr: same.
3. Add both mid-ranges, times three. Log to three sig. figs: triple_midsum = 80.1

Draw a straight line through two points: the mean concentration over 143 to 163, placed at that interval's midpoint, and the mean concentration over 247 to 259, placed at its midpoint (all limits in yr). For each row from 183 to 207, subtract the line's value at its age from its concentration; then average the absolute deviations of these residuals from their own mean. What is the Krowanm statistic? 0.36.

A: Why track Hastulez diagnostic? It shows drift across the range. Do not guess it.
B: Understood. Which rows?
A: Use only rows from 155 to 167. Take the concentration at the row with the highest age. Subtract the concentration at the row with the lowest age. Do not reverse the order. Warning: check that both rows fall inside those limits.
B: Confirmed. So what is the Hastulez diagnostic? 5.4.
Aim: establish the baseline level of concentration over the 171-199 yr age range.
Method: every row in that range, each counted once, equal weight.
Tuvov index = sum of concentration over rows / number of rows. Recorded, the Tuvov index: 13.3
